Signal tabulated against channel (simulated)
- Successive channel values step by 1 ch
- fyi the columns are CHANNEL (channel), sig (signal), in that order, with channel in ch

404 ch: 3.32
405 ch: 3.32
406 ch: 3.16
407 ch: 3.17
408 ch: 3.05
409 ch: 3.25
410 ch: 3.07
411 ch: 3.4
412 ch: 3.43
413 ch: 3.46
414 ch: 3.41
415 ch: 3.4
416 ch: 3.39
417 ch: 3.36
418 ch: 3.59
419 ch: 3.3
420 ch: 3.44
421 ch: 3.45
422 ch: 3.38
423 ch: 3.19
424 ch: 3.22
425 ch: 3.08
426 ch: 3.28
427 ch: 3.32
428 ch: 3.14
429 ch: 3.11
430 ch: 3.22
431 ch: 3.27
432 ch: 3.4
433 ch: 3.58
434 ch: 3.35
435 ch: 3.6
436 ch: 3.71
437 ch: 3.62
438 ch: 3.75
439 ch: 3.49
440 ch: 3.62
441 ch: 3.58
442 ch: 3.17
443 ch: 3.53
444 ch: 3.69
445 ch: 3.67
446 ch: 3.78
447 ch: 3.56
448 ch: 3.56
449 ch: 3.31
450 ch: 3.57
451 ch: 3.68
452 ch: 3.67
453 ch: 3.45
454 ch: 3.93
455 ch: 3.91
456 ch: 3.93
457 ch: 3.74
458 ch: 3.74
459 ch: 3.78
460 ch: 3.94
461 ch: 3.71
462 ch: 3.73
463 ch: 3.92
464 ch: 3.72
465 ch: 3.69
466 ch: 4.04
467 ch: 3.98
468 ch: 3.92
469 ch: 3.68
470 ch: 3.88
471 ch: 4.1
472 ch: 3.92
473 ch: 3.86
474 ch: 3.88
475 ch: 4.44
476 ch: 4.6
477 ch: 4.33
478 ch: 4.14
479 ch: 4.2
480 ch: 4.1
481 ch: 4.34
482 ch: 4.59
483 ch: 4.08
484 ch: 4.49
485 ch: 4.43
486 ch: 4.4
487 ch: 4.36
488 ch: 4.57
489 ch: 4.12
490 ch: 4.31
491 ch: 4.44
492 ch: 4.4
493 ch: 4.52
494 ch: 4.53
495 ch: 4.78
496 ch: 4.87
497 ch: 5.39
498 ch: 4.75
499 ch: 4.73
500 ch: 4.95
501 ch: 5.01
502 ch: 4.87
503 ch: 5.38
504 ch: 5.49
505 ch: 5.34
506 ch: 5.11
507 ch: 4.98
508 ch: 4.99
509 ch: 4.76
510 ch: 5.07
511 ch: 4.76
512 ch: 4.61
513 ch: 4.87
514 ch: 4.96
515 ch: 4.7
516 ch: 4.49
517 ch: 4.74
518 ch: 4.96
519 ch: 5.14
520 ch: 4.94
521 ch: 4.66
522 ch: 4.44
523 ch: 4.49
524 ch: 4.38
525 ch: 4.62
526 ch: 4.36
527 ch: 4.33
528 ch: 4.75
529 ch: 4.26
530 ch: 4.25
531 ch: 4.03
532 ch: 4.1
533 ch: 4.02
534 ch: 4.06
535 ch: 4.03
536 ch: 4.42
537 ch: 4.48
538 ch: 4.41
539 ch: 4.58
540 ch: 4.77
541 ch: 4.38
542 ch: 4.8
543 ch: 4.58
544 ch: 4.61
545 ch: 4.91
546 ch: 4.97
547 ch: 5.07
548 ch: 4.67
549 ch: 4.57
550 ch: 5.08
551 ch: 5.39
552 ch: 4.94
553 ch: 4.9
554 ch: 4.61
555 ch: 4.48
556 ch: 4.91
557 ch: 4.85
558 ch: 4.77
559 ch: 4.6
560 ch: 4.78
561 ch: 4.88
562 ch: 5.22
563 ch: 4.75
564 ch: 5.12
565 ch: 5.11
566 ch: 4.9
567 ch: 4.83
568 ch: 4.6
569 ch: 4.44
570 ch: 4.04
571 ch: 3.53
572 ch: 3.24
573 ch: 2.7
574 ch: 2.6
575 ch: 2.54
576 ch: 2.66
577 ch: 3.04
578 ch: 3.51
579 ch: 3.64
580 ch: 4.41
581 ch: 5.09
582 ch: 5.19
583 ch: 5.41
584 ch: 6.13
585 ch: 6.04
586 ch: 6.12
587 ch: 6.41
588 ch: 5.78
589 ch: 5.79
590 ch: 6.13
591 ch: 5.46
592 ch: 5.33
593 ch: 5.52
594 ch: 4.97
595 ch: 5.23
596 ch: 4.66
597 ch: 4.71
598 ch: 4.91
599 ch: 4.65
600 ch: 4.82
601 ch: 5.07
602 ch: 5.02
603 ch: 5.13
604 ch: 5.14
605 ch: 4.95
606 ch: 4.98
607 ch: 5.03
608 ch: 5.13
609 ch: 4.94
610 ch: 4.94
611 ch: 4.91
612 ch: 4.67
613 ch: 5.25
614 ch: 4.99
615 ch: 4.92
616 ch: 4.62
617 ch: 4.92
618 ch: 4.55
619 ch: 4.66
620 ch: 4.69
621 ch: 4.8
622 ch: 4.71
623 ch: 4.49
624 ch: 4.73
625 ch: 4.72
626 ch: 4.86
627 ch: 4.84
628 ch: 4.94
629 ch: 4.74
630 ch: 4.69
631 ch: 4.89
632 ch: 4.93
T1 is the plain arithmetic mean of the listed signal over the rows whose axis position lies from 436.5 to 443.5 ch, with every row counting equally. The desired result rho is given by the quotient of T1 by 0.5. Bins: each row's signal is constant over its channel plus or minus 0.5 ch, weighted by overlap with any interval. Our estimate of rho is 7.1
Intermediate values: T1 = 3.5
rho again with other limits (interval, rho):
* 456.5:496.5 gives 8.3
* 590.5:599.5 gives 10.1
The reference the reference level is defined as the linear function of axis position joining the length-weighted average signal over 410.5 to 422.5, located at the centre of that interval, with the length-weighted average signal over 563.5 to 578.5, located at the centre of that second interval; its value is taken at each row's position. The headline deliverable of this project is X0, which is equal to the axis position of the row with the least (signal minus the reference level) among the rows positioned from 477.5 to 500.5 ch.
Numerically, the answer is 483 ch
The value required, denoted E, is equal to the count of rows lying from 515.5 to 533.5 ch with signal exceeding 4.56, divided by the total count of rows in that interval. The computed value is 0.39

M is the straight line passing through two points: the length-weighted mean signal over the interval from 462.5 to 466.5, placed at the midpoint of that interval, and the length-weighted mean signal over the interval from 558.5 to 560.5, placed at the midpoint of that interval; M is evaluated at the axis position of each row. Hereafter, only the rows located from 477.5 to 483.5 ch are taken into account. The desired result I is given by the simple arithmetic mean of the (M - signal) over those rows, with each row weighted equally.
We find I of -0.26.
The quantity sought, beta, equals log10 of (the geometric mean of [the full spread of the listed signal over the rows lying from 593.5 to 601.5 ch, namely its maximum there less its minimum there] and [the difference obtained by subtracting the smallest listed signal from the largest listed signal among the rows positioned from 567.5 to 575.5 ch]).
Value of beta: 0.04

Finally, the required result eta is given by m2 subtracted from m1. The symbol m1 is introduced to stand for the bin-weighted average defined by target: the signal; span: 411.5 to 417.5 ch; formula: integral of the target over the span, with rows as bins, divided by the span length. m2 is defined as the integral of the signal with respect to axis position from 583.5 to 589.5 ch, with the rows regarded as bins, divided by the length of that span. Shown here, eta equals -2.6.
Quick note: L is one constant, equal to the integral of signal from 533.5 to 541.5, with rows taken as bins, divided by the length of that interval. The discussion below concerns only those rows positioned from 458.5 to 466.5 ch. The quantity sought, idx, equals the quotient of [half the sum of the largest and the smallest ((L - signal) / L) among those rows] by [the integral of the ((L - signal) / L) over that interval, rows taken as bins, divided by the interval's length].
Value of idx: 0.92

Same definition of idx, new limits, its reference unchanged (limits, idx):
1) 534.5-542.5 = 0.26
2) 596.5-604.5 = 0.93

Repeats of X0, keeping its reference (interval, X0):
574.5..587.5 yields 575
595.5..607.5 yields 599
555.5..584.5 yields 575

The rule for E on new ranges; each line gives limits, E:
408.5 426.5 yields 0.00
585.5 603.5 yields 1.00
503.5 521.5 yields 0.94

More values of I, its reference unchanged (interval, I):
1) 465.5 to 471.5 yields -0.06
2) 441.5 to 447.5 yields 0.10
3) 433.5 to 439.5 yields 0.01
